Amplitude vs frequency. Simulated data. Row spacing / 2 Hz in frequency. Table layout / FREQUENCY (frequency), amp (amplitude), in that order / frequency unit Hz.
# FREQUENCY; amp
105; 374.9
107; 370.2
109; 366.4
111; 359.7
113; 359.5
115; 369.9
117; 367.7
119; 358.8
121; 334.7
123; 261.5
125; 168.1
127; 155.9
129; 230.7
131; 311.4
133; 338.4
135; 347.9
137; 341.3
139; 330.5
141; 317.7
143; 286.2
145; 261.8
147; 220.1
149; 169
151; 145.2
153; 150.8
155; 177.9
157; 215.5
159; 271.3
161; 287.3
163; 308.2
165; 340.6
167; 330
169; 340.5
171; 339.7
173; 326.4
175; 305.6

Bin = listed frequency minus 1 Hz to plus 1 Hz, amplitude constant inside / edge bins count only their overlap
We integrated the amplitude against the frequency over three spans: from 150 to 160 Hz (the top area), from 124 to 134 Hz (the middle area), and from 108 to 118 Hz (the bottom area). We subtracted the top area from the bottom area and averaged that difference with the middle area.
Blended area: 2067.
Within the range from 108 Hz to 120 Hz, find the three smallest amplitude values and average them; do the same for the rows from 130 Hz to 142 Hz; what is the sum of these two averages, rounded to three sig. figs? 679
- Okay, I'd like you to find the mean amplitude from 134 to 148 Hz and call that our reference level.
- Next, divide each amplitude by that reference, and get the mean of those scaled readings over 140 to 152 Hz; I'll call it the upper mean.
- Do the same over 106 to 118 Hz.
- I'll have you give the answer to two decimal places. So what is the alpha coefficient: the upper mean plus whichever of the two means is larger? 1.99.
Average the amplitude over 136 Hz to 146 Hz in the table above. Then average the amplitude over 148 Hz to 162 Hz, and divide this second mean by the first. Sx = 0.66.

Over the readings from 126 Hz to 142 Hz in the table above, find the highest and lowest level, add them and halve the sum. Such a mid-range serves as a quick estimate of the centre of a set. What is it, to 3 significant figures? 252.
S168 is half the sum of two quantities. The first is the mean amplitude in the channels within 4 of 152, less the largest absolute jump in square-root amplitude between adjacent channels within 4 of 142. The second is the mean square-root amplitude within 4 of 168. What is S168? 89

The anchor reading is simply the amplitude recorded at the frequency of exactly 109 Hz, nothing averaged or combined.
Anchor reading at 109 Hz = 366.4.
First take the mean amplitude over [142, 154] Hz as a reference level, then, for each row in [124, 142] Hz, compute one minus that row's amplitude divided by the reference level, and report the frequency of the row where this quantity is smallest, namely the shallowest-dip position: 135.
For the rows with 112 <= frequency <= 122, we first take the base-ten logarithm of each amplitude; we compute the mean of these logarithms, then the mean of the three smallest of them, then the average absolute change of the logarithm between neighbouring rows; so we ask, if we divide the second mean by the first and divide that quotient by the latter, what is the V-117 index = 71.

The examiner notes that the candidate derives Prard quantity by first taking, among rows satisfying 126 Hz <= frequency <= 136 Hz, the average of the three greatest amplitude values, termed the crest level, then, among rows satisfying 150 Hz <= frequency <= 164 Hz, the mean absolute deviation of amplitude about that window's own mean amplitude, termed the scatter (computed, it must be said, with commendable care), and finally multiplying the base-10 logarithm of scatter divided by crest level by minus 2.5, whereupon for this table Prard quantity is 1.9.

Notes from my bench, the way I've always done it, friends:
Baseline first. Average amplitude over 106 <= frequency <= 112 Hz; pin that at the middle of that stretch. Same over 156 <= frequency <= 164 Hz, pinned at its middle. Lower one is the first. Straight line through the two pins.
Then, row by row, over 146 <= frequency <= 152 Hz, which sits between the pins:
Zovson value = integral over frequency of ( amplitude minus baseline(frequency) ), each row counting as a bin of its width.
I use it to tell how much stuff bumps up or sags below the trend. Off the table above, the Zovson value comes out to -678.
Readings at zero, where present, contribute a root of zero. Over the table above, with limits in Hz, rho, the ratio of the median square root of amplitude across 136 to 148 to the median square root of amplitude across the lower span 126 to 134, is 1.06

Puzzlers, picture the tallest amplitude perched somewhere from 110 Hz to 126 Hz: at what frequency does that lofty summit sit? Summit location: 115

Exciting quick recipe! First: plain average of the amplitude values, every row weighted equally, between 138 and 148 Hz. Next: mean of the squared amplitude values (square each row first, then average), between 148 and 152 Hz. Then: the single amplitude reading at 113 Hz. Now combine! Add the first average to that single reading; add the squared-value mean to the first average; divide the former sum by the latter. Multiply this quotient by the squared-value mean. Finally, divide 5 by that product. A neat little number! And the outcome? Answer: 0.0079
